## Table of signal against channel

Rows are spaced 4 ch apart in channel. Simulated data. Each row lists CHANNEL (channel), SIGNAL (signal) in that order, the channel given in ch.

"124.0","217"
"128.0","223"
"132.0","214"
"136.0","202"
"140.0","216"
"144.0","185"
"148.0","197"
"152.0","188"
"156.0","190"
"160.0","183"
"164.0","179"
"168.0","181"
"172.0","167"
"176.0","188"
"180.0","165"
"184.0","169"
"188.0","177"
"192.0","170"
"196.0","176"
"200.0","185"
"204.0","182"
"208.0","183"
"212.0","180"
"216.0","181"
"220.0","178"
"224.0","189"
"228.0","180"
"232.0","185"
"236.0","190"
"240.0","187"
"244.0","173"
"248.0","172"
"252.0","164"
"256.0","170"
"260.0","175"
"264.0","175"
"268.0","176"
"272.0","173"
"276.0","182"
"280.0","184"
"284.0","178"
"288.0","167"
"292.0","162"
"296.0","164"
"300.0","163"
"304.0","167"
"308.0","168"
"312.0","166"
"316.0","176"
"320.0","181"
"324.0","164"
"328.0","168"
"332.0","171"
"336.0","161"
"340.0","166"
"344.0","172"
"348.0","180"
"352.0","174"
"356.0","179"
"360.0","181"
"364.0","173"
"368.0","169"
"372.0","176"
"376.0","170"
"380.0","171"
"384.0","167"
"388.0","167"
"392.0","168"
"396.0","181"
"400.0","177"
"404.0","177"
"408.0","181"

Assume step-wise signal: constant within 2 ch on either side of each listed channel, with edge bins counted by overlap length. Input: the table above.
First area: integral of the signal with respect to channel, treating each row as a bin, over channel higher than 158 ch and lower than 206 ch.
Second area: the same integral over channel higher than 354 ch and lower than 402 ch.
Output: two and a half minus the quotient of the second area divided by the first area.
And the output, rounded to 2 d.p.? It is 1.52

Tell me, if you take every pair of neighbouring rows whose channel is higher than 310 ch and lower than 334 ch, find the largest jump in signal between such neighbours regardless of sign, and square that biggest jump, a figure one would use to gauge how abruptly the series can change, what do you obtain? 289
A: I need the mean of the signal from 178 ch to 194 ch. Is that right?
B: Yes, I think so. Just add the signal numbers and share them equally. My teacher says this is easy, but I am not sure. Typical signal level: 170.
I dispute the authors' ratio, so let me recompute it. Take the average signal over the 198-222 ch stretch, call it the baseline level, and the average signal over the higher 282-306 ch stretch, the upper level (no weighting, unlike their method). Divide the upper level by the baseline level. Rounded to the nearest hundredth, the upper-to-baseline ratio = 0.92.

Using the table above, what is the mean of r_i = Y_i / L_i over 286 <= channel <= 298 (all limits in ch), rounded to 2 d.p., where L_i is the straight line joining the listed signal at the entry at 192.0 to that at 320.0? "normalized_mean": 0.92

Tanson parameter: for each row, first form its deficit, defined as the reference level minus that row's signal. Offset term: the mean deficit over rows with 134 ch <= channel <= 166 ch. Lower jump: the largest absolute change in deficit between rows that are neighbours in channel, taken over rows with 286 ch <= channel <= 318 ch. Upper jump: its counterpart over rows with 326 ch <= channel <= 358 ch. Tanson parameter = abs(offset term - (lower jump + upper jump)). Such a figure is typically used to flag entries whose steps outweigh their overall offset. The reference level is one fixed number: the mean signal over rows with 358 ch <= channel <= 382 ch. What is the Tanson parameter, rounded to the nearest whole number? 39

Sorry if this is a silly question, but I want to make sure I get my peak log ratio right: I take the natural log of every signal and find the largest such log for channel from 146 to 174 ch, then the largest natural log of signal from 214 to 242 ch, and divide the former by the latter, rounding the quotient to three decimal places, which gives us 1.007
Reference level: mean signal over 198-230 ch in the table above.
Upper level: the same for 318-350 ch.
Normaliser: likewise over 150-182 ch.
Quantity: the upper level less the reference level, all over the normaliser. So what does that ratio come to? -0.07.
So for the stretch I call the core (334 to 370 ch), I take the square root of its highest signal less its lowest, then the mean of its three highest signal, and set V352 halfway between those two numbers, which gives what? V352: 92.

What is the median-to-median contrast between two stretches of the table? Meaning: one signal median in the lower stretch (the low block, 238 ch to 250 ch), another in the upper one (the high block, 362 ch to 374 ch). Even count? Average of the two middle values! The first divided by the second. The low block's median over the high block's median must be 1.00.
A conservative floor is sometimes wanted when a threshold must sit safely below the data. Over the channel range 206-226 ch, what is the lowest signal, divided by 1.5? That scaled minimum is 119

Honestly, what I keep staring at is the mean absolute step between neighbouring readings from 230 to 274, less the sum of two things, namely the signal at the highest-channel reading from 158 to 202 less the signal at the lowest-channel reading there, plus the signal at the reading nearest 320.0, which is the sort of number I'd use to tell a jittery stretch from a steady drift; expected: -178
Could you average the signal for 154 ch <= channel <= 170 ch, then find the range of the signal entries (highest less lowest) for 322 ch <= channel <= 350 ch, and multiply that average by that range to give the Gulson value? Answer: 3482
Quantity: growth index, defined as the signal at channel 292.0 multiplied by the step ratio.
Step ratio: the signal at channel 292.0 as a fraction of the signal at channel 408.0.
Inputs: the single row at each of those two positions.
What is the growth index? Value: 145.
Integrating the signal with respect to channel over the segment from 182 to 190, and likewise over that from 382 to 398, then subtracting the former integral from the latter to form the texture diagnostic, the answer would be 1348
